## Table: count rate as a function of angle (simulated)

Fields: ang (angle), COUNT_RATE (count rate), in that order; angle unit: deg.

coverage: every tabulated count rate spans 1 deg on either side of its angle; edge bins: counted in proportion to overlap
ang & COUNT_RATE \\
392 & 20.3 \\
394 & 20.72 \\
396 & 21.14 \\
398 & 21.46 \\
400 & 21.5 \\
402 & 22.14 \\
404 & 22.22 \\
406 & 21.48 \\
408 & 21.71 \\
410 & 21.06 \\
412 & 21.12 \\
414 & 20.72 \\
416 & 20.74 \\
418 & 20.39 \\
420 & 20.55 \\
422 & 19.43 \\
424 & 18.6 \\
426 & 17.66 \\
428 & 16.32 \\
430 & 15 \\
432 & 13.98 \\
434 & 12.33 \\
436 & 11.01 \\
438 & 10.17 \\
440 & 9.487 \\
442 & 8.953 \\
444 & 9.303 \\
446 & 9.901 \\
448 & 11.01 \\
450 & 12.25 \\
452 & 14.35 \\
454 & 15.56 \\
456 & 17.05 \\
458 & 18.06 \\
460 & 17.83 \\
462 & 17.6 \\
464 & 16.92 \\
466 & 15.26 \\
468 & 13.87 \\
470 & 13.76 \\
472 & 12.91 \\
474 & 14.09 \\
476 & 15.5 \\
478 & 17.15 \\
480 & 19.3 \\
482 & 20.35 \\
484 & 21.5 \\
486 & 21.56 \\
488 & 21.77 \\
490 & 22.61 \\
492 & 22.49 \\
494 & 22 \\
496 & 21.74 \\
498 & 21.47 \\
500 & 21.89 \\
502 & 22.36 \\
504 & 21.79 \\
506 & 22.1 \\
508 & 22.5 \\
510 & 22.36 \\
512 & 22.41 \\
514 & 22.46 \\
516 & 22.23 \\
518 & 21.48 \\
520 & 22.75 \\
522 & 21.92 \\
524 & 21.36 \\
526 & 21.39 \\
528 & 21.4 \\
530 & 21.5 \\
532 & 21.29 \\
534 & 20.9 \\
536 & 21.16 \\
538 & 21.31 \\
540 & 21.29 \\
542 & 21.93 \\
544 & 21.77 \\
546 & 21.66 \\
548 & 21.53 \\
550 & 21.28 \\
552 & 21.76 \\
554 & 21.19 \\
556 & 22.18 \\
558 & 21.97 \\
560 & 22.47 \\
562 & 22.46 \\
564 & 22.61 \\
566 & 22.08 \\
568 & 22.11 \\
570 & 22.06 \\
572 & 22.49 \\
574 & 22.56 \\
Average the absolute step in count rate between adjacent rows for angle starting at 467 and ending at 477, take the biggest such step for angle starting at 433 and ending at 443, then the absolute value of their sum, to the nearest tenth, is 2.2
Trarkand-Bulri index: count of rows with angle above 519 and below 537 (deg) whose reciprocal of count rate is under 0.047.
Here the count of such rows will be 7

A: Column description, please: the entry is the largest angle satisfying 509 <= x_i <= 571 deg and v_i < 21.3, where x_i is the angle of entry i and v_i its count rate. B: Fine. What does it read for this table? 554 deg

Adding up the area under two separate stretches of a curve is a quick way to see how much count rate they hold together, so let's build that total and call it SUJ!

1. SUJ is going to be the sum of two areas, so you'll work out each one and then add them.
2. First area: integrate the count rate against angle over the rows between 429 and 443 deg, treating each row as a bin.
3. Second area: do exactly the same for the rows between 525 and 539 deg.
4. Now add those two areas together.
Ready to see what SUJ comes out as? 460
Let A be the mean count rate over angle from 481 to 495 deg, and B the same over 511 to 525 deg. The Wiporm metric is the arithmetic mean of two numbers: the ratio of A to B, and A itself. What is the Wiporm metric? 11.4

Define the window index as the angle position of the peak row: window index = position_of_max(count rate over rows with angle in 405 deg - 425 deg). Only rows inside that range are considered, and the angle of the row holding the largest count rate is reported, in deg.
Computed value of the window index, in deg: 408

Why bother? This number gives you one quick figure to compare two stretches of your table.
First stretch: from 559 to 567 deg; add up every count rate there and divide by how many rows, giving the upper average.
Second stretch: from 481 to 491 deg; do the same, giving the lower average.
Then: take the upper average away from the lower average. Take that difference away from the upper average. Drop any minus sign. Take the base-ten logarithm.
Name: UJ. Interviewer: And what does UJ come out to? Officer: 1.37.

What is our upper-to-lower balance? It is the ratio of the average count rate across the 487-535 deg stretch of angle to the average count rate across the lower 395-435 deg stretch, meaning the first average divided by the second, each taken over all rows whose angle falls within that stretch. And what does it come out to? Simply 1.13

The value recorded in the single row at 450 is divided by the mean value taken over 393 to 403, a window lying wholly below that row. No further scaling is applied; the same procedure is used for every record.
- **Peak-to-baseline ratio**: 0.6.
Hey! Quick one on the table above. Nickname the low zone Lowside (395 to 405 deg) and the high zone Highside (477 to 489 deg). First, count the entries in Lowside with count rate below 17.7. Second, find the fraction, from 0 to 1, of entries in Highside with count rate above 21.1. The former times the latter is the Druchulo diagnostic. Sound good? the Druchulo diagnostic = 0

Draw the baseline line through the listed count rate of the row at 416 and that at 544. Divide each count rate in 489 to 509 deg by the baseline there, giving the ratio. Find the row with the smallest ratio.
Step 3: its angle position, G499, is 498 deg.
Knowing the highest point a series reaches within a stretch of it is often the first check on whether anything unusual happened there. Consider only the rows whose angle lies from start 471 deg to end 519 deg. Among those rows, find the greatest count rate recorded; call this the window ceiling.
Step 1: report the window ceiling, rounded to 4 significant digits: 22.61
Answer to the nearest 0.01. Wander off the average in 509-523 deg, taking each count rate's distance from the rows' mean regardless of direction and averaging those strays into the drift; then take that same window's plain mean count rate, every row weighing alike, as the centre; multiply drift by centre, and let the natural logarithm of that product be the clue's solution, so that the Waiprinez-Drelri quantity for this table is 1.91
